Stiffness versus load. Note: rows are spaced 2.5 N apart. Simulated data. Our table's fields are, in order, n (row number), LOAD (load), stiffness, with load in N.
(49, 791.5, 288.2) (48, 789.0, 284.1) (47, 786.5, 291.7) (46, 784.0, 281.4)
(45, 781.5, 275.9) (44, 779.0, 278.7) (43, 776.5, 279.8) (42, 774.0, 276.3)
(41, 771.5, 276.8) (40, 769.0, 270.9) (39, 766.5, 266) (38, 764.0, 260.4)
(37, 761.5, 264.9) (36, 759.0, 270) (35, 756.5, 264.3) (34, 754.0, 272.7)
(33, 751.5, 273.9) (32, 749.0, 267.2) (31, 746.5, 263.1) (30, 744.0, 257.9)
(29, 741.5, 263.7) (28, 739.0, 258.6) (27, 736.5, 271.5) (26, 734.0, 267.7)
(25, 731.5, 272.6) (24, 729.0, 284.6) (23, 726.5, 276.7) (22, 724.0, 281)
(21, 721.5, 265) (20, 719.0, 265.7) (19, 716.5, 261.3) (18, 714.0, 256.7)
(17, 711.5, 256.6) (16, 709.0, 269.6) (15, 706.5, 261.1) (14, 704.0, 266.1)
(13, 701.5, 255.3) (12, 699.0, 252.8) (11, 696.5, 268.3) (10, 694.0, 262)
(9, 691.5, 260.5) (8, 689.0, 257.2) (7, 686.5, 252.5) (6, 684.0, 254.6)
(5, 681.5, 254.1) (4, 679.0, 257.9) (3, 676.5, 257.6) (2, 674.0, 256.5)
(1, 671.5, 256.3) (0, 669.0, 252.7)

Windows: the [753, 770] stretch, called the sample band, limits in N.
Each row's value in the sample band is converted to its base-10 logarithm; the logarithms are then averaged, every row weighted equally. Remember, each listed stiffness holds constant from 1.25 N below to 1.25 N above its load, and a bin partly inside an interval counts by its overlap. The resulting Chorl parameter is 2.43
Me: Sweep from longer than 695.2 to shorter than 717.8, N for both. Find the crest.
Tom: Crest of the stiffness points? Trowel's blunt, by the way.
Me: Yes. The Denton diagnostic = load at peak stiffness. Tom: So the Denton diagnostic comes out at 709.0 N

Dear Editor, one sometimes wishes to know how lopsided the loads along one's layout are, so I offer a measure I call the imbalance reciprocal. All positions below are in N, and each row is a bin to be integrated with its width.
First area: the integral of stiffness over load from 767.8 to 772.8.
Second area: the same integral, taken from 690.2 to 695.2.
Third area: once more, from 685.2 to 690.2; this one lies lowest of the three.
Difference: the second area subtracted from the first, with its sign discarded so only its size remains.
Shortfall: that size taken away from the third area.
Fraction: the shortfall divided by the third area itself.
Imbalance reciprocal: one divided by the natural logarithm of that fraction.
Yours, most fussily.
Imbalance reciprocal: -20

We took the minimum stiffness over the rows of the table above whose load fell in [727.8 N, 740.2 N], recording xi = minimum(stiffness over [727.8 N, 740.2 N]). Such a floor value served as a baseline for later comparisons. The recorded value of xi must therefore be 258.6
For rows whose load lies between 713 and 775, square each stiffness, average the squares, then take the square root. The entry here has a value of 268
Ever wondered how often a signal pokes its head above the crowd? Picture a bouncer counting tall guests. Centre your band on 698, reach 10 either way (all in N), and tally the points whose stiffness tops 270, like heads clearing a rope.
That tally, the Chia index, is 0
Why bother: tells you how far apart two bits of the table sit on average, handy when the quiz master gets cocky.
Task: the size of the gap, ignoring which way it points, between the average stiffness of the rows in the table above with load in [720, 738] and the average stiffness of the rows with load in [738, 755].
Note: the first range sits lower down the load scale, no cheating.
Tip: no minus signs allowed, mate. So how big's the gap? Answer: 9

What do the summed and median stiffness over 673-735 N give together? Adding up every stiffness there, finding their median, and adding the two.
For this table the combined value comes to 6835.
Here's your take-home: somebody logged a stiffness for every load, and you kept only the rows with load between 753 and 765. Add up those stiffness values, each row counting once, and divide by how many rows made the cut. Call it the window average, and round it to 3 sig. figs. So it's 266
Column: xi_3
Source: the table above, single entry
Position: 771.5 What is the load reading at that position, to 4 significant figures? 276.8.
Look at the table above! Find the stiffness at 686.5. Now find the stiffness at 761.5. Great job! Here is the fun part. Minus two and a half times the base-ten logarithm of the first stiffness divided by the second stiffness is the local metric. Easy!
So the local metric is 0.052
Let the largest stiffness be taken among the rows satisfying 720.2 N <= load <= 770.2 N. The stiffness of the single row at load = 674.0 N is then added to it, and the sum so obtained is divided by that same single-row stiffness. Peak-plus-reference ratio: 2.11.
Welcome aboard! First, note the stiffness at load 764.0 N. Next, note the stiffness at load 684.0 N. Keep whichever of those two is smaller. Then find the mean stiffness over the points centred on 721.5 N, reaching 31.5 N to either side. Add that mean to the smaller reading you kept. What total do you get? 520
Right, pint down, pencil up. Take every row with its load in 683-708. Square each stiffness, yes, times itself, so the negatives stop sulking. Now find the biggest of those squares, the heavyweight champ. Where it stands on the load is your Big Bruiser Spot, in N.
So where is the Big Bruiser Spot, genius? 696.5 N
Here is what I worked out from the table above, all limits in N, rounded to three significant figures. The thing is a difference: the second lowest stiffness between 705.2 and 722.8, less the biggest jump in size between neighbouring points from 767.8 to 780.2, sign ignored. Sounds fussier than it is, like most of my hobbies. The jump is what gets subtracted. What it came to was 251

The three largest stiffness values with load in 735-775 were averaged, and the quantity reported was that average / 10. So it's 27.6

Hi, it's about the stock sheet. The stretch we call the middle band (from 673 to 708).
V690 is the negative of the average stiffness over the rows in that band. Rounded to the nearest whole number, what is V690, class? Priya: -258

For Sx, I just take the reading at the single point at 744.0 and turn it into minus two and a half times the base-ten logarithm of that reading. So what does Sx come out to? -6.03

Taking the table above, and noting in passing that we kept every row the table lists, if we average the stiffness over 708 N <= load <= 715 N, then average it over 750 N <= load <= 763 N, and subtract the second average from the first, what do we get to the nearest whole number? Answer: -8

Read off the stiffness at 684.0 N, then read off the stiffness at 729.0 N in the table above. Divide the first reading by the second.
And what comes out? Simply 0.89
